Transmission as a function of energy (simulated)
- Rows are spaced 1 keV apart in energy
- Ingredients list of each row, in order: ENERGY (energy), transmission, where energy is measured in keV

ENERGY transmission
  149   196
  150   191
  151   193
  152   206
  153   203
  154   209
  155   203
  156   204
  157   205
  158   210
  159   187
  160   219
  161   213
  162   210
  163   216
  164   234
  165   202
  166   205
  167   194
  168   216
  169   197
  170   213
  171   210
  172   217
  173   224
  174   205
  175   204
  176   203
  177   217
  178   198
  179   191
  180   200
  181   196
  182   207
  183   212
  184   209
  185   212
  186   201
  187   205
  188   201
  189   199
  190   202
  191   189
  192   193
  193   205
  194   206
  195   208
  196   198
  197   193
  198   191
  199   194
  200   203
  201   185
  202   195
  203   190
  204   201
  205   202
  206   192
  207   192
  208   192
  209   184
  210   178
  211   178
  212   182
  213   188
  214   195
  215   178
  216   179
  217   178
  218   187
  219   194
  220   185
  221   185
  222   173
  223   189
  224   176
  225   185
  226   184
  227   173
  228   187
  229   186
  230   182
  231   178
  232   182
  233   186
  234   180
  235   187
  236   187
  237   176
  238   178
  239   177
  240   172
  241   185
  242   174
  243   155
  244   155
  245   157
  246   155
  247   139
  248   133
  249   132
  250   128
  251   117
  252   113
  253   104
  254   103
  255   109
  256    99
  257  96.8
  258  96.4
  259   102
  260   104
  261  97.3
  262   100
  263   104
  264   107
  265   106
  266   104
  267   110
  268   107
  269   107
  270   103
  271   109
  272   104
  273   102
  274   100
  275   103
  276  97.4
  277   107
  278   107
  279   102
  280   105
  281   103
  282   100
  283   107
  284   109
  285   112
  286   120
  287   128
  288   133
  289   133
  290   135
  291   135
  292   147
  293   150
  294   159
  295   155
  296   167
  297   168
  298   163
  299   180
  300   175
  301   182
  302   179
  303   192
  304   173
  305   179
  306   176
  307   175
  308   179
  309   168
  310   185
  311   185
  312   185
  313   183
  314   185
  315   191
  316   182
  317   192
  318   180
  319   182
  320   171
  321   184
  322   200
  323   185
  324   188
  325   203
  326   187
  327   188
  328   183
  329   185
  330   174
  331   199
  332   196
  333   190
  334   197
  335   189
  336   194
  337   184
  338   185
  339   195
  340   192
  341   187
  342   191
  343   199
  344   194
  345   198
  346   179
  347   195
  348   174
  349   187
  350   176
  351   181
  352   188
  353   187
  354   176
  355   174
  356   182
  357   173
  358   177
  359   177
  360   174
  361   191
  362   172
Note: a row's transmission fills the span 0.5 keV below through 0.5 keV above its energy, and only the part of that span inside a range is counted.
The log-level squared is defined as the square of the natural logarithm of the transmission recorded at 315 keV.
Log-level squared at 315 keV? 27.6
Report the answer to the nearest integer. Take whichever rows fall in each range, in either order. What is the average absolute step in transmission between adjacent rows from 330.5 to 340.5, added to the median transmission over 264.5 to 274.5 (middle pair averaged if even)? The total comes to 111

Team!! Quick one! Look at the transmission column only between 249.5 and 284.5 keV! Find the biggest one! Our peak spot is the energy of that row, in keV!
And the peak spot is 250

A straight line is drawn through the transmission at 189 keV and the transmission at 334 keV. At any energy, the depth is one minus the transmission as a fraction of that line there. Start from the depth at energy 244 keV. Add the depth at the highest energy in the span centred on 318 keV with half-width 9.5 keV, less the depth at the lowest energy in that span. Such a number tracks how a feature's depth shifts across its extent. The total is 0.12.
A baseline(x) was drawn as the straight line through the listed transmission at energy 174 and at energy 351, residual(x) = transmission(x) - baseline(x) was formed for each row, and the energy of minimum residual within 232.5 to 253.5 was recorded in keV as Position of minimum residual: 253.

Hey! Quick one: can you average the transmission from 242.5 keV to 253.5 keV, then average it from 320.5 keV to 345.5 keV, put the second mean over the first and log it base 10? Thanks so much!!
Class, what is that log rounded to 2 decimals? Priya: 0.15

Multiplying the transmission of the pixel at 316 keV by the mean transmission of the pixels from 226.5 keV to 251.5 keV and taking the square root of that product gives 174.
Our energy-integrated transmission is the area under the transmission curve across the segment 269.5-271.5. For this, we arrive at 212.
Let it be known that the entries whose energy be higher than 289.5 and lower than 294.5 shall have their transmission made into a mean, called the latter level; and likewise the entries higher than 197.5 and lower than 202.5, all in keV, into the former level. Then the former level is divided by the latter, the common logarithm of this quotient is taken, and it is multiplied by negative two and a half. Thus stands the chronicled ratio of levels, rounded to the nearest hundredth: -0.31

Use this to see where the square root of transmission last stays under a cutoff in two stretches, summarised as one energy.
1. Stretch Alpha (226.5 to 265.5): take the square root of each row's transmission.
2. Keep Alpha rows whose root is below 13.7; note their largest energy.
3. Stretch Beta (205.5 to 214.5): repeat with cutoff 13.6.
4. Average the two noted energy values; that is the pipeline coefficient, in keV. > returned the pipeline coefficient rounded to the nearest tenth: 238.5 keV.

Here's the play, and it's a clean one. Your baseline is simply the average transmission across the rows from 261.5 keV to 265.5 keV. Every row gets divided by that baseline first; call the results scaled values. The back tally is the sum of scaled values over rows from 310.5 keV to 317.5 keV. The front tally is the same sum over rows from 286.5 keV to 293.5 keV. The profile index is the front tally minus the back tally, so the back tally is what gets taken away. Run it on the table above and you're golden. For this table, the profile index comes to -3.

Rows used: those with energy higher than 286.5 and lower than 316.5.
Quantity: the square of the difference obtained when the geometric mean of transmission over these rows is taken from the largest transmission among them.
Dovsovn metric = 655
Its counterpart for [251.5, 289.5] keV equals 710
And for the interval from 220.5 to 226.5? 50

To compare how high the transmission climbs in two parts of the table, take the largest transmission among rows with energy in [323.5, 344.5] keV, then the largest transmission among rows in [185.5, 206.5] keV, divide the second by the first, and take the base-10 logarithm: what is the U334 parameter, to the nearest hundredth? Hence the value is 0.01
